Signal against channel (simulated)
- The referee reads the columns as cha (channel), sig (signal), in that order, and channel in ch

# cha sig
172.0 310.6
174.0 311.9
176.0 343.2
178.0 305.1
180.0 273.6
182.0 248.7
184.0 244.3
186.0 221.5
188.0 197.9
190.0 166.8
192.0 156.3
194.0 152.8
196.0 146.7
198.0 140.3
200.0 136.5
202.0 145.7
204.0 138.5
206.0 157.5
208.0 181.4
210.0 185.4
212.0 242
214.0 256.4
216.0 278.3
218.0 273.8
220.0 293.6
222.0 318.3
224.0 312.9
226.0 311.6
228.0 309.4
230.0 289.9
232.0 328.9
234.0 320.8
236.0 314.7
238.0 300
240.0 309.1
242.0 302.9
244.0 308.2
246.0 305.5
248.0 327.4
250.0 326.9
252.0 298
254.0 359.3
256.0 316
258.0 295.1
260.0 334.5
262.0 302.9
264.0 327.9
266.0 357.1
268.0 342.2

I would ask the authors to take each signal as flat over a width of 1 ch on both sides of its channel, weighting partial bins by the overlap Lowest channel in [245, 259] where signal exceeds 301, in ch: 246.0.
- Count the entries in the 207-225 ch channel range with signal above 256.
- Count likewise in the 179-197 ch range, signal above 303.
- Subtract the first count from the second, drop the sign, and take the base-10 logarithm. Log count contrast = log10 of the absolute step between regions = 0.78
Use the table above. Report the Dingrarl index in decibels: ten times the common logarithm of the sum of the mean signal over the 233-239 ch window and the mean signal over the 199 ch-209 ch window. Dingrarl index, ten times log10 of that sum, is 26.7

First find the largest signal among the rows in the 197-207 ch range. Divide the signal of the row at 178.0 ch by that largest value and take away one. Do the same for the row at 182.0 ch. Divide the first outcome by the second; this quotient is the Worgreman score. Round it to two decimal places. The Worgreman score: 1.62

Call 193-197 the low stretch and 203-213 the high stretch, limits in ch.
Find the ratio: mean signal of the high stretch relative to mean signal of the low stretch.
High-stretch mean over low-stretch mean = 1.2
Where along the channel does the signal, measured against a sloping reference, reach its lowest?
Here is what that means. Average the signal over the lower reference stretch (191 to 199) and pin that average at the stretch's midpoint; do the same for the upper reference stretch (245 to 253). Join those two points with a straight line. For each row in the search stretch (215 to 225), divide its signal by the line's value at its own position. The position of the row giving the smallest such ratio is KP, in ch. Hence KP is 218.0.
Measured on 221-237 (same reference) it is 230.0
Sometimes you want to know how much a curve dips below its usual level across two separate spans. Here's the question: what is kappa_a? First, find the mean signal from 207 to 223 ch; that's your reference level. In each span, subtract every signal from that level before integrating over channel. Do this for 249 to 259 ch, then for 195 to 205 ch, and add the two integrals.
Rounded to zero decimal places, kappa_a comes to 467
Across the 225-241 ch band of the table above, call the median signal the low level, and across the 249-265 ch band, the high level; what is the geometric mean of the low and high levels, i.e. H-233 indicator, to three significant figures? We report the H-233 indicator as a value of 316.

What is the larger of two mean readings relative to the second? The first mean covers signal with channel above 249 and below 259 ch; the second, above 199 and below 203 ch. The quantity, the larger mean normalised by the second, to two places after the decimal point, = 2.26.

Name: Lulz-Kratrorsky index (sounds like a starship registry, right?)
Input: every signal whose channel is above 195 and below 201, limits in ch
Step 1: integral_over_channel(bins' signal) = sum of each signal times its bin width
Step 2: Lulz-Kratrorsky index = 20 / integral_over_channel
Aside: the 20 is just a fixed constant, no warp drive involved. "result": 0.024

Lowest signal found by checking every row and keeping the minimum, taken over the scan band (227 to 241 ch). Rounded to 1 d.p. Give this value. 289.9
